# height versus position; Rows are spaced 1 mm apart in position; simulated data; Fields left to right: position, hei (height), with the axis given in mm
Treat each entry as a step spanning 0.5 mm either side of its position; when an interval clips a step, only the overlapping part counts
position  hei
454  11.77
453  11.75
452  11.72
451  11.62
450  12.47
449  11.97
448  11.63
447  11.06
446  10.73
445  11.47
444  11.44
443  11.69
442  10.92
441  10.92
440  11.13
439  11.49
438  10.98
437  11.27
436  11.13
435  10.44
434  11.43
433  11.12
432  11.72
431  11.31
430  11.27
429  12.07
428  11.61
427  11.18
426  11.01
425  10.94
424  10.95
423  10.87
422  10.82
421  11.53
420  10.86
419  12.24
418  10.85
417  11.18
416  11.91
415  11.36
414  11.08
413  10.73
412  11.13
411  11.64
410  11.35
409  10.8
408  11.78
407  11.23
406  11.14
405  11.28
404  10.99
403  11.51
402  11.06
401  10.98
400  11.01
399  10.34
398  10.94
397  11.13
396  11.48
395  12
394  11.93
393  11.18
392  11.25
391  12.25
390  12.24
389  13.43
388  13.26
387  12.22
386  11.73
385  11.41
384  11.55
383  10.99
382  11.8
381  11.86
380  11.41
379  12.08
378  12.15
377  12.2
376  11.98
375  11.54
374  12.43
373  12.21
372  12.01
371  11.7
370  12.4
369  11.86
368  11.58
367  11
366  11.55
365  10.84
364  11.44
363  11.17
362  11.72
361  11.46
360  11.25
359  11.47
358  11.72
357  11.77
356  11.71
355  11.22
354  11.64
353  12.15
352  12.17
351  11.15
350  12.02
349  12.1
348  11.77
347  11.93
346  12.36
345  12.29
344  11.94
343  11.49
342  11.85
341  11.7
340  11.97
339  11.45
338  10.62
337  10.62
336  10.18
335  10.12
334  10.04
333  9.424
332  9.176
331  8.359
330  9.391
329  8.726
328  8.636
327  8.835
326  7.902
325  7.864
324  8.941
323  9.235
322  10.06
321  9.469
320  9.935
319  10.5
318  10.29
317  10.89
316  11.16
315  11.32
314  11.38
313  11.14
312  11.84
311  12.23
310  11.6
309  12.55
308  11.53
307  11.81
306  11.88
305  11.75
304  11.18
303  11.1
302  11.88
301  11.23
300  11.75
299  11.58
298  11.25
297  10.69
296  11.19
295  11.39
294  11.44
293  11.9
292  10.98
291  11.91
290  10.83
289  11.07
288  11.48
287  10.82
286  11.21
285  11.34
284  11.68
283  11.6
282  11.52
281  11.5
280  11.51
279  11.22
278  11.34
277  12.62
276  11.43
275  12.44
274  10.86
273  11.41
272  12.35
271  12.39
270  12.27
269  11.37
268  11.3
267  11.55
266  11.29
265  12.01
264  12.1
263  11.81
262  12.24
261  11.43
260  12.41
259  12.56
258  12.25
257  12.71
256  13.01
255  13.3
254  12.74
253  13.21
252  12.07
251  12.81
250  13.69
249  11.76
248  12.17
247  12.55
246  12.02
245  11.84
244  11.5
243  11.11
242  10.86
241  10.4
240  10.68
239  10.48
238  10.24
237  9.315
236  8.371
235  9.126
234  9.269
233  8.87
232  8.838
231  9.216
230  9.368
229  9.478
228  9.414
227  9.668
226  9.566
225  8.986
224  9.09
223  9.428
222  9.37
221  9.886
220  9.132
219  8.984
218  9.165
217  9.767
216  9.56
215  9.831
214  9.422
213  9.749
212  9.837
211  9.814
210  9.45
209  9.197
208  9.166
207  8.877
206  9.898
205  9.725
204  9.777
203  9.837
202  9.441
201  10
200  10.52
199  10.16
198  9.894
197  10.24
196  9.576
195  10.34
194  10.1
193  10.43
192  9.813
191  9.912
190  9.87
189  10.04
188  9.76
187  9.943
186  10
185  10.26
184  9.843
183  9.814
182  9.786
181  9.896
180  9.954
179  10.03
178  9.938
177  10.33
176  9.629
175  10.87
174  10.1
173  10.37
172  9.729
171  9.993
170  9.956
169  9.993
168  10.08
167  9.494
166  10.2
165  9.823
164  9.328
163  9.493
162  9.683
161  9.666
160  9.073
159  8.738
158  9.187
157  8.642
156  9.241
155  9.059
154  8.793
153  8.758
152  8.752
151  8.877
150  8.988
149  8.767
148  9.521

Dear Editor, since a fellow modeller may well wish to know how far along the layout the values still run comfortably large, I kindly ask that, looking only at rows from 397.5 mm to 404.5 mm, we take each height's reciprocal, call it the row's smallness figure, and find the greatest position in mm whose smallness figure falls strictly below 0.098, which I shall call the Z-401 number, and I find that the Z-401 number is 404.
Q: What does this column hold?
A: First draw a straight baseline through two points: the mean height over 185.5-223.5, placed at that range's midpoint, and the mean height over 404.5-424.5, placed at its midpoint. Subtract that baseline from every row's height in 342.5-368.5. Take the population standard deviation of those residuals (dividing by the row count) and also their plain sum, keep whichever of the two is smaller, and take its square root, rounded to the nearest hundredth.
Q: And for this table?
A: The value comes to 0.66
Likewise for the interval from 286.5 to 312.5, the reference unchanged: 0.65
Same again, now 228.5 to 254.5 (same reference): 1.21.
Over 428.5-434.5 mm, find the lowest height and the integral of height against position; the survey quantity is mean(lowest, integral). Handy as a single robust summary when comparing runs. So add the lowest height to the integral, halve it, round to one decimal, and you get 40.0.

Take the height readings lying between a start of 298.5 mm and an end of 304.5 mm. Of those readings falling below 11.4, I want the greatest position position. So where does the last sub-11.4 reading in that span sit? 304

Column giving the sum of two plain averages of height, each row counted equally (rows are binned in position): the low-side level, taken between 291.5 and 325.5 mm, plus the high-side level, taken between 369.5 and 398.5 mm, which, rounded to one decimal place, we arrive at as 22.9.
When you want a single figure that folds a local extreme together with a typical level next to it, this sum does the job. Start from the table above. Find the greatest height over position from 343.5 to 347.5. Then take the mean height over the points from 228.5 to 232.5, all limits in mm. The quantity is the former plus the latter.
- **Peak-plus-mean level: 21.6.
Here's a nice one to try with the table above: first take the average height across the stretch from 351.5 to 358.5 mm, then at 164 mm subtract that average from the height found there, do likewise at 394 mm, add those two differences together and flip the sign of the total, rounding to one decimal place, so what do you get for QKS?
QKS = 2.3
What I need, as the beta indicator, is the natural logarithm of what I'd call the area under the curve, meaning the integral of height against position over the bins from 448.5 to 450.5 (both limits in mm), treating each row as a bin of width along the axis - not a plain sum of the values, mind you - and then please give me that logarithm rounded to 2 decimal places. 3.20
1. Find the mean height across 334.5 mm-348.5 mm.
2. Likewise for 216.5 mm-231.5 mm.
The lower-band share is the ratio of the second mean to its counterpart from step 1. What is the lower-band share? 0.82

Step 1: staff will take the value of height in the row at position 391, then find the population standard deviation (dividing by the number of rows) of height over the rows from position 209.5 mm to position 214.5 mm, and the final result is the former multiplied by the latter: 2.2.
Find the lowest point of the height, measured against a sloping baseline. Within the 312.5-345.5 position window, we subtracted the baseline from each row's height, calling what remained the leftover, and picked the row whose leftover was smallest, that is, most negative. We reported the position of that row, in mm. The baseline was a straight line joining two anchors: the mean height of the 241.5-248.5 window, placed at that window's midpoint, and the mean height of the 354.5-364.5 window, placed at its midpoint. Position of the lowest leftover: 325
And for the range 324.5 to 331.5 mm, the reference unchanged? 325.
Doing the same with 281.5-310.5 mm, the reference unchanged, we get 297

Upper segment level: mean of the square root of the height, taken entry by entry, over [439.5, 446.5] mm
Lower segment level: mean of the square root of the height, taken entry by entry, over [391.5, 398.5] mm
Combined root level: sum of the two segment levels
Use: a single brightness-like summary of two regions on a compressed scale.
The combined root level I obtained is 6.72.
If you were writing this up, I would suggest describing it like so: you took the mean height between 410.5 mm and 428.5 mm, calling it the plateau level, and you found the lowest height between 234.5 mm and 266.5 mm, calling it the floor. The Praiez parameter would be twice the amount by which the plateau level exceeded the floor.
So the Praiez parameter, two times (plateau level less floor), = 6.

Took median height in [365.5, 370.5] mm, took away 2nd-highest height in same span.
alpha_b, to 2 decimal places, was -0.28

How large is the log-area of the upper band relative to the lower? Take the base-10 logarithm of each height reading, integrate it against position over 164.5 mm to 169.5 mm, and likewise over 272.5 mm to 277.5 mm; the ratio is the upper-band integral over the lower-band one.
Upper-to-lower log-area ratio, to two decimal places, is 1.07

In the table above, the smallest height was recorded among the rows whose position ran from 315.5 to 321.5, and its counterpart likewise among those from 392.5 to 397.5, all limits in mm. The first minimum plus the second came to 20.6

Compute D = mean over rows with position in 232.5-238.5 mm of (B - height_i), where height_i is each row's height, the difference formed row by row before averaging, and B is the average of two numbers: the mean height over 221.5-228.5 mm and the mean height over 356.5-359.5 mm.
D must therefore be 1.3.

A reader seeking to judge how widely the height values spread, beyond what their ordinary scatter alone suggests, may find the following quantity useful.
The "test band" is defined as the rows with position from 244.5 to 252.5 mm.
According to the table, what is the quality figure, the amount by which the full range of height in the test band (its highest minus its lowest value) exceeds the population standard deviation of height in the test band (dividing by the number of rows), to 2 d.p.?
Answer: 1.33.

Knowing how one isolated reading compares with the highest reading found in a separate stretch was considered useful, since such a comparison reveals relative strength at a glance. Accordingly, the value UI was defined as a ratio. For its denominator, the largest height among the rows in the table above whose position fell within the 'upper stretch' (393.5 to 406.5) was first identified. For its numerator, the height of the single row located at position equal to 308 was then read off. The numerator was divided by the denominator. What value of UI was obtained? 0.96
